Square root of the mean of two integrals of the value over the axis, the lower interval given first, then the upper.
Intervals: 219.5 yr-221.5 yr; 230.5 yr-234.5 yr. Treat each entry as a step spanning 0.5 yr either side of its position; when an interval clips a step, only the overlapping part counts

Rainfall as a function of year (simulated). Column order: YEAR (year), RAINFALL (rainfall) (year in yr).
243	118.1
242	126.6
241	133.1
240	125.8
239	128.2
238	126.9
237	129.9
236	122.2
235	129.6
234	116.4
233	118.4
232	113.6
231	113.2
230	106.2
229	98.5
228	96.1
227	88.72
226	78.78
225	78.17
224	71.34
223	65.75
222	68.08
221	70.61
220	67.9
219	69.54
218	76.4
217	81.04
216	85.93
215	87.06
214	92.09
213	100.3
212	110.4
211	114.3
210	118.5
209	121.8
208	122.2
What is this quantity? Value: 17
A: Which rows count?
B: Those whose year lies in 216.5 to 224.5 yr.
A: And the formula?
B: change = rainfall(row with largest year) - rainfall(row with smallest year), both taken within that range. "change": -10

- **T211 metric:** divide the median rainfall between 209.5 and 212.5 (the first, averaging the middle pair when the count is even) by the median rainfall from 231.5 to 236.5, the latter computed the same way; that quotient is 1.0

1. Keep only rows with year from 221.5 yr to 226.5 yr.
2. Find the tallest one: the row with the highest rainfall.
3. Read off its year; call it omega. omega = 226 yr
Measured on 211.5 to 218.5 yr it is 212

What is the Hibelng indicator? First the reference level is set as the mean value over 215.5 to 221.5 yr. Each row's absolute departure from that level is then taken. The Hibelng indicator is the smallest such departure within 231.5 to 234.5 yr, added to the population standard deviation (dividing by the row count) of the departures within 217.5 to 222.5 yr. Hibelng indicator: 41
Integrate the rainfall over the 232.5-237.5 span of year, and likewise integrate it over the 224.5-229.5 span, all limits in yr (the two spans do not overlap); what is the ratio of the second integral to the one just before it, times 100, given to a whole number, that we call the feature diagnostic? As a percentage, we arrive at 71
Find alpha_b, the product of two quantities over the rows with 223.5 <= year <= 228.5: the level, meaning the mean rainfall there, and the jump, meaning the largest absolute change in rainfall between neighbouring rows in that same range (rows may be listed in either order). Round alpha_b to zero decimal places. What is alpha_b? 821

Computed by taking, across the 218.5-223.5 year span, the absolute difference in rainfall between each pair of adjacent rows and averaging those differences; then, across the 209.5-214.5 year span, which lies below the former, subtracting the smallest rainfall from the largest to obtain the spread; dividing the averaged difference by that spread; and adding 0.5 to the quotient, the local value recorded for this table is 0.59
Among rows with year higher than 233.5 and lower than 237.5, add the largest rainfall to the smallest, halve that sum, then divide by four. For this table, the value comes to 31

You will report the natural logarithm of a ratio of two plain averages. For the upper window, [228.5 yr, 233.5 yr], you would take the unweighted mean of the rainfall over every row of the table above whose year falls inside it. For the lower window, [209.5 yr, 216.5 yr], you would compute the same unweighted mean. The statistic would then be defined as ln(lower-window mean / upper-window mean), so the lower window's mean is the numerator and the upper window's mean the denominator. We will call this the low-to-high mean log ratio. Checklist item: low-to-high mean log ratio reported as -0.1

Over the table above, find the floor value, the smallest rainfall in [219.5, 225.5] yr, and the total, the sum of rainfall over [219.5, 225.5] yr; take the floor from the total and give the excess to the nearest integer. 356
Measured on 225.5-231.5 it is 503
